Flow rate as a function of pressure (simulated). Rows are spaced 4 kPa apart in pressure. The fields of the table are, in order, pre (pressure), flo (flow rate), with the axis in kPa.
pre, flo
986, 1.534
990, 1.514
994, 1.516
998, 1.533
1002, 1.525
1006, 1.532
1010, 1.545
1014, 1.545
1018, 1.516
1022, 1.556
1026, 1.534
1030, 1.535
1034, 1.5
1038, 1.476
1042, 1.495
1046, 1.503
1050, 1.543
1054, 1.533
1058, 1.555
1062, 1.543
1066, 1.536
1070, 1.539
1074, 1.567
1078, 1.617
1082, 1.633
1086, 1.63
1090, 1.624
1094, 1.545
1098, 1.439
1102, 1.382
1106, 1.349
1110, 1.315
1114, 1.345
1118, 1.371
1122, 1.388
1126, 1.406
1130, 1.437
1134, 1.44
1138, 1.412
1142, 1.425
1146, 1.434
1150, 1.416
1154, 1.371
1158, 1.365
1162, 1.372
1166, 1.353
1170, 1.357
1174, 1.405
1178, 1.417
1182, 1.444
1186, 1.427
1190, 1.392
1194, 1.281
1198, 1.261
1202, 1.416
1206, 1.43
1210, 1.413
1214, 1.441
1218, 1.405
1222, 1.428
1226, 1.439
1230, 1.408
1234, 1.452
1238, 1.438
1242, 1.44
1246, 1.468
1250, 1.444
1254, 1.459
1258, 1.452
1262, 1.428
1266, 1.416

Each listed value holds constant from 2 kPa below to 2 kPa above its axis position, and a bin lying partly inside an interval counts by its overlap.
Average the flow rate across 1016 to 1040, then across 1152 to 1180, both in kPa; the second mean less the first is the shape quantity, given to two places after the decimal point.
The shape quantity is -0.14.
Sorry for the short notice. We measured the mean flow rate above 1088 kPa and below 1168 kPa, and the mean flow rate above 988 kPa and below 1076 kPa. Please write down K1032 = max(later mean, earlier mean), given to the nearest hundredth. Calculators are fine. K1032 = 1.53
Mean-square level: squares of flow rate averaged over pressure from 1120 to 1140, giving 2.01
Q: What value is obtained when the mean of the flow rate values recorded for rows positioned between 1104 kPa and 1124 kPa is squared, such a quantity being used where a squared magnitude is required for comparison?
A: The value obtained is 1.83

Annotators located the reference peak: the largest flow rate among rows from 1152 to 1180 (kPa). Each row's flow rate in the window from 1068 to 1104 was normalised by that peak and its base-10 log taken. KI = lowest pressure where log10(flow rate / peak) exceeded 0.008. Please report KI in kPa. 1070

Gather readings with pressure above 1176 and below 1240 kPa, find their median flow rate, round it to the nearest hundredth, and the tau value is 1.42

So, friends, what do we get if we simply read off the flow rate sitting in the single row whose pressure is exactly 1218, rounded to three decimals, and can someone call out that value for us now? 1.405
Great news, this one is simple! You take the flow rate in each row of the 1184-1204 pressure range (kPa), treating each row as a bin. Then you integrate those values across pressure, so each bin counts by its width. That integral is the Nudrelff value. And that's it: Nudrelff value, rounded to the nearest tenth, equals 27.1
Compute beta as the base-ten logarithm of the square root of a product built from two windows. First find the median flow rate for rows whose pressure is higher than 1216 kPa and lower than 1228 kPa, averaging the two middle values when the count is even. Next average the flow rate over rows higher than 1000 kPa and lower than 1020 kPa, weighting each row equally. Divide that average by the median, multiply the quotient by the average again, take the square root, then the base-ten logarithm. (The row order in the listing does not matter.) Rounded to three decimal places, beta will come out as 0.108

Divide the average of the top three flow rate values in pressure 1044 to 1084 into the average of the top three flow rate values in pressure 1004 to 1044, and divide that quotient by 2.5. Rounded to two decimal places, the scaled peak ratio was 0.39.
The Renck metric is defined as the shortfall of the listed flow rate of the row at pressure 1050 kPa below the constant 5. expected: 3.46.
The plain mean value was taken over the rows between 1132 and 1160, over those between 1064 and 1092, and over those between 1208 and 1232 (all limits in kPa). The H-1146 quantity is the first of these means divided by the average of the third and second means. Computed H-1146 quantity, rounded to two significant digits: 0.93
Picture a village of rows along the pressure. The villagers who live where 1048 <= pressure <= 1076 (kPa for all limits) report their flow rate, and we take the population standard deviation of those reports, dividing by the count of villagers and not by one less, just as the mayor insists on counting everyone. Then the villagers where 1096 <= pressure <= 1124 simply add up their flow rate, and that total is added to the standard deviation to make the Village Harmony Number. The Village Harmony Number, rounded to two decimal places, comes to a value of 9.60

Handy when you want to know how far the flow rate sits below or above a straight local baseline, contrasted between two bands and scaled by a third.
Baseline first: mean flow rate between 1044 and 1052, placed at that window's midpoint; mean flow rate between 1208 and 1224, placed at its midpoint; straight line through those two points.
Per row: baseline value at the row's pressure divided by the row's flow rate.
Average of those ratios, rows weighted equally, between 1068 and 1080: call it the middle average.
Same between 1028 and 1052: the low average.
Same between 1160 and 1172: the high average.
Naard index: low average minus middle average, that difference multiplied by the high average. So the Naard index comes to 0.06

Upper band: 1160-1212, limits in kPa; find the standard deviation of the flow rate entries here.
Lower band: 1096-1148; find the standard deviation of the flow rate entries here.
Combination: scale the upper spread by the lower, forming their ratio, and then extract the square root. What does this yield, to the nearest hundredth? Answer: 1.17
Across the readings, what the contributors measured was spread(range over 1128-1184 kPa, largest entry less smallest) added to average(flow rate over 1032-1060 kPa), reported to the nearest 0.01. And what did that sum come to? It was 1.61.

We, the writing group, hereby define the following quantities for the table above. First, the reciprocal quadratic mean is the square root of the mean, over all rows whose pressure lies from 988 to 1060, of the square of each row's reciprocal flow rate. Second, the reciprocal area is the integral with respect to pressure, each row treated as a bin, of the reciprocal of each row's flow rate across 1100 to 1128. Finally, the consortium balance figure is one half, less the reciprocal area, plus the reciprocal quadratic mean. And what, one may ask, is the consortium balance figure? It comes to -19.4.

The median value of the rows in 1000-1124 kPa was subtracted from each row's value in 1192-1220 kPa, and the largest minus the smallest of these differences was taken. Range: 0.18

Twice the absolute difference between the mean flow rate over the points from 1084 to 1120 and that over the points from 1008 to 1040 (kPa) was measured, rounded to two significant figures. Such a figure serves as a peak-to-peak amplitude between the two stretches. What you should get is 0.16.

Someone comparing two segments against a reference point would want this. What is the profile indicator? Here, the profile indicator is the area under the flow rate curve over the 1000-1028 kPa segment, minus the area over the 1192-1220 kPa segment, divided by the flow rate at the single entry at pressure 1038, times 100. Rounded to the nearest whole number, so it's 300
